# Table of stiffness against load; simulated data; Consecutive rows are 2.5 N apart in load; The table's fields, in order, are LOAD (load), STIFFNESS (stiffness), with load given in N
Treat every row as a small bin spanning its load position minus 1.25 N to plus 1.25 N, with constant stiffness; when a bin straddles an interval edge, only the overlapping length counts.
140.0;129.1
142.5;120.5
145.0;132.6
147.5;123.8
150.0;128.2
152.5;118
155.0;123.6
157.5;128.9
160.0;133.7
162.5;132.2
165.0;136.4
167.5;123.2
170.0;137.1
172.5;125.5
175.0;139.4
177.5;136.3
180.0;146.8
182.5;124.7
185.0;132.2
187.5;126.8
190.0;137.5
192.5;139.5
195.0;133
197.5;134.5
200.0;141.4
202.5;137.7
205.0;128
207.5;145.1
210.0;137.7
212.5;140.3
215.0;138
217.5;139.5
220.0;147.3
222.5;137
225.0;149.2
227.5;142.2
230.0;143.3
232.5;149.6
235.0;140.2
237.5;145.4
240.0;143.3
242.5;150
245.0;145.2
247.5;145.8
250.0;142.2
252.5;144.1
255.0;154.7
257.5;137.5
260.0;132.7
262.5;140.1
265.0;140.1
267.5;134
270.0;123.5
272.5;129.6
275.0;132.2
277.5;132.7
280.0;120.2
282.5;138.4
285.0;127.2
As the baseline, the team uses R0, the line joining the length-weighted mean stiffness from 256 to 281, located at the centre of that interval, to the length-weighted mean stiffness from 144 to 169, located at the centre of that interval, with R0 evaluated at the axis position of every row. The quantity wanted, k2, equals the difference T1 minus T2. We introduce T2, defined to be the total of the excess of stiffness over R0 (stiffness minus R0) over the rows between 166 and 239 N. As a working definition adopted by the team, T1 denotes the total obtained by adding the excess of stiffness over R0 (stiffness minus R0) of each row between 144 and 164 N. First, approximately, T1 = -3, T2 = 230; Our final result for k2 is -233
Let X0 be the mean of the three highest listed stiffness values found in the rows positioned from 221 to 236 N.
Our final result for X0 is 147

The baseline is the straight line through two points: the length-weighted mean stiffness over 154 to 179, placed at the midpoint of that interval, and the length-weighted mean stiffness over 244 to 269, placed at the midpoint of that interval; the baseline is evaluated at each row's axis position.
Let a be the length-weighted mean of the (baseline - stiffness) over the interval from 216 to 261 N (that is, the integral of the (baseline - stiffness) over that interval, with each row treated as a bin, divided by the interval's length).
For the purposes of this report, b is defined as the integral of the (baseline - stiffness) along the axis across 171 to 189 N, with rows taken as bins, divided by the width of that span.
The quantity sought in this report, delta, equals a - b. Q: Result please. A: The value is -4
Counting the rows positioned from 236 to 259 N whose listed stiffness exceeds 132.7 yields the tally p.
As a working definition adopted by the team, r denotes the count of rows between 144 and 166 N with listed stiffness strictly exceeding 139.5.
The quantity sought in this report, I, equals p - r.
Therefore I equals 9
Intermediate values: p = 9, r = 0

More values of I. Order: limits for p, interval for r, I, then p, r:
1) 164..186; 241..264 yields -2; 5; 7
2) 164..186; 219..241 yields -3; 5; 8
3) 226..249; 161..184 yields 8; 9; 1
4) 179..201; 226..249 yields -3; 6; 9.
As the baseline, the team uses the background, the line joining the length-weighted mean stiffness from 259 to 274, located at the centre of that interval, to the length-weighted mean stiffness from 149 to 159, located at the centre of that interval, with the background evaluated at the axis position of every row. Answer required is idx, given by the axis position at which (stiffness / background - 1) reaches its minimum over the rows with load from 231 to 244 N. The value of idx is 235.0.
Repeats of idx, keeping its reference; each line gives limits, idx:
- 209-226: 222.5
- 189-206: 205.0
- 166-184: 167.5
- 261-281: 280.0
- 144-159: 152.5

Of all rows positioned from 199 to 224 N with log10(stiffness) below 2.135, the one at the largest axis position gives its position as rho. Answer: 205.0 N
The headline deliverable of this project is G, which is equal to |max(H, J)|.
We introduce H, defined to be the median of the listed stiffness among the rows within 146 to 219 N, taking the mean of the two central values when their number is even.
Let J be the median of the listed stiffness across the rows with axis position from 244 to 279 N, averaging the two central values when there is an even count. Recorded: 139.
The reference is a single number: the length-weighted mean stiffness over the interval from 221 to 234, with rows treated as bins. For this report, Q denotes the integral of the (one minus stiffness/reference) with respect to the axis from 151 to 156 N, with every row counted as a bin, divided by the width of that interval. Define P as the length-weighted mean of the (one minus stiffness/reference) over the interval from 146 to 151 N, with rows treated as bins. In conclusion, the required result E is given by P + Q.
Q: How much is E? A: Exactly 0.29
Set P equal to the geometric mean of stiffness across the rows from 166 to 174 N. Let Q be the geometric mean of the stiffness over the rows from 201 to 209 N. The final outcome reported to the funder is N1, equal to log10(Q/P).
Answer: 0.027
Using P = 128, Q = 137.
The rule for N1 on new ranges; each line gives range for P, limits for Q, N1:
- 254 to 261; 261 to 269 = -0.010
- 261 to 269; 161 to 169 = -0.024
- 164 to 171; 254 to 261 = 0.029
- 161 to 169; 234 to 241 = 0.040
